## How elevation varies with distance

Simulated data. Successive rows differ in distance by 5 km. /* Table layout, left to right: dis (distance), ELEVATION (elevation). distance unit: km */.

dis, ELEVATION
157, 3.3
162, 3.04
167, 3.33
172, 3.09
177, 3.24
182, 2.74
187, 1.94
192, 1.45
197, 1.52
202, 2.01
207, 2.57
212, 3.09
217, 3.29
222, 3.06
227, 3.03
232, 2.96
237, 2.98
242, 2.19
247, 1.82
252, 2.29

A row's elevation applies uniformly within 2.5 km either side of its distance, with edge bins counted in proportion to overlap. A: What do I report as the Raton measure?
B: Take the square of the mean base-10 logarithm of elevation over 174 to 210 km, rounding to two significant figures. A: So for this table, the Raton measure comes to 0.11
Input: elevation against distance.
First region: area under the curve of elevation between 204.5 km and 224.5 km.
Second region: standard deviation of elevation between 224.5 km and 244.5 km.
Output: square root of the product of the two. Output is 5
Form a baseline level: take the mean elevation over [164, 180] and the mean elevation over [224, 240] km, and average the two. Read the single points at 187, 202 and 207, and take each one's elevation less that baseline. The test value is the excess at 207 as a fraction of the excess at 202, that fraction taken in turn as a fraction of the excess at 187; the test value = -0.42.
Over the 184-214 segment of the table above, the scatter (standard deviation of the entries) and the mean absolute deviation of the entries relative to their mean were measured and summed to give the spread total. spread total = 1.1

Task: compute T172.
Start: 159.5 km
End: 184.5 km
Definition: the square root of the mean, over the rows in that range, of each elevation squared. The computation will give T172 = 3.1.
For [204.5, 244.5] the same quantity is 2.9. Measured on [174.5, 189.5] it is 2.7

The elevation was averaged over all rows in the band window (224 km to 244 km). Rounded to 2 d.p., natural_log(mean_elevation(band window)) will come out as 1.03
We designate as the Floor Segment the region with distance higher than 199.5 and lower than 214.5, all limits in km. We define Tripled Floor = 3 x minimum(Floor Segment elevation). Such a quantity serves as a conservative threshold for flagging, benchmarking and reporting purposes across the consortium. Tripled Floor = 6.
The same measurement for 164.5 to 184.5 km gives 8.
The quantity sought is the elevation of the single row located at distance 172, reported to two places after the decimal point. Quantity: 3.09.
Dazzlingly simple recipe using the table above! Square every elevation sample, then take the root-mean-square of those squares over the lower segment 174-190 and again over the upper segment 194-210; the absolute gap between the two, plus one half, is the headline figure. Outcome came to 4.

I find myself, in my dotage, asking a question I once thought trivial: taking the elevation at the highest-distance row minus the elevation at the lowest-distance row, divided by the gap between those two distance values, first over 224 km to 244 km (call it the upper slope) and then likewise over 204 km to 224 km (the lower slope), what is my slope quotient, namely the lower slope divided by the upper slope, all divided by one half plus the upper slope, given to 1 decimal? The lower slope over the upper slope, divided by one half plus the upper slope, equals -1.3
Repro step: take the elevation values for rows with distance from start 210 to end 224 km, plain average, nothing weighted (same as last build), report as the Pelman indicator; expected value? 3.15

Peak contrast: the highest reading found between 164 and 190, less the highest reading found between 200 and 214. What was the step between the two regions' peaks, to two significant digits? 0.24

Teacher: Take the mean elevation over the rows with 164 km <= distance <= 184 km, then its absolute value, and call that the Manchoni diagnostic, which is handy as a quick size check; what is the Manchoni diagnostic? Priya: 3.1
